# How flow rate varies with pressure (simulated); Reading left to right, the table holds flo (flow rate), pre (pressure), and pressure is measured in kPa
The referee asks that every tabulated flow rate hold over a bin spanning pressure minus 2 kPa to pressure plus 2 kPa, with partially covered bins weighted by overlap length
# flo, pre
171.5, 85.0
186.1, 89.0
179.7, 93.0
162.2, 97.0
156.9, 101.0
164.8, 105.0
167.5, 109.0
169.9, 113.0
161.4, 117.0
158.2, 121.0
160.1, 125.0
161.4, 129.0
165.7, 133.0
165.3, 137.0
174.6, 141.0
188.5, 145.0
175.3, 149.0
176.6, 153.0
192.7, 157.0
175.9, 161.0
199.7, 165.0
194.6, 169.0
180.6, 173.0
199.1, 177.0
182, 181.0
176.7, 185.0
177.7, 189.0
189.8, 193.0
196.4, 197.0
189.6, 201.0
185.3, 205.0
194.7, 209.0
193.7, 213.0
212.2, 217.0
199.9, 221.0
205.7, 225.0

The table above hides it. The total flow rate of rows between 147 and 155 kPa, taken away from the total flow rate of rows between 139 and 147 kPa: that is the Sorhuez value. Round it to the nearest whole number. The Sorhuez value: 11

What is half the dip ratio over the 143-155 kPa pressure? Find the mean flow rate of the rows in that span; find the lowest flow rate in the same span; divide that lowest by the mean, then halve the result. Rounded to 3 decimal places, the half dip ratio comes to 0.487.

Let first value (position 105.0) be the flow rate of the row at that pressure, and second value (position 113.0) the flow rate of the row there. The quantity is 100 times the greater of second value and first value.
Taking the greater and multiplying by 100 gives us 16990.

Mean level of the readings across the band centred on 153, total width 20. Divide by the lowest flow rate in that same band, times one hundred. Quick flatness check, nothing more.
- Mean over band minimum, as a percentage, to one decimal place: 103.7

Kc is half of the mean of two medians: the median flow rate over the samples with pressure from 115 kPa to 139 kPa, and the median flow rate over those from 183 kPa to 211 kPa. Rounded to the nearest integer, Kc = 88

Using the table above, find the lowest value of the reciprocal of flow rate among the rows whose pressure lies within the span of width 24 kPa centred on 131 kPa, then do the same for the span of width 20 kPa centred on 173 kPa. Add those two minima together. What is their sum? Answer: 0.0107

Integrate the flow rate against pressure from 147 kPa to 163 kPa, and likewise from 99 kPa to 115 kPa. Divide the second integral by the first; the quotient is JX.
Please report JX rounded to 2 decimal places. 0.91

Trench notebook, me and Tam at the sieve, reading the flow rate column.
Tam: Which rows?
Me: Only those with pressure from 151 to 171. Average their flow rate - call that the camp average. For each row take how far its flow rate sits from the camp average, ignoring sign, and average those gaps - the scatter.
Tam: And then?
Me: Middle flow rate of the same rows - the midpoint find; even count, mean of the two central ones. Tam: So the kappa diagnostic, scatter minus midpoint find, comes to -183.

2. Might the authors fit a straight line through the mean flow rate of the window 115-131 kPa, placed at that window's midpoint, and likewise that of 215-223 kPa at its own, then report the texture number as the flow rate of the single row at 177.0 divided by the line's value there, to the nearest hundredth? 1.07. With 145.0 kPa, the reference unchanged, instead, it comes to 1.10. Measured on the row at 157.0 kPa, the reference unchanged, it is 1.09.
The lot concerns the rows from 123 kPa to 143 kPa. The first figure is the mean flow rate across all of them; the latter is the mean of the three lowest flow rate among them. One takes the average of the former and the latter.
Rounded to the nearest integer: 164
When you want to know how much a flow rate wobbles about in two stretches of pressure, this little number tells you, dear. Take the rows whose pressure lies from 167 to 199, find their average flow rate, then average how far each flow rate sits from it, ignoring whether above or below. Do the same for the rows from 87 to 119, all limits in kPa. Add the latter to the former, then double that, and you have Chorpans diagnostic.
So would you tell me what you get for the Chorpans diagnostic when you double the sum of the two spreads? 30.7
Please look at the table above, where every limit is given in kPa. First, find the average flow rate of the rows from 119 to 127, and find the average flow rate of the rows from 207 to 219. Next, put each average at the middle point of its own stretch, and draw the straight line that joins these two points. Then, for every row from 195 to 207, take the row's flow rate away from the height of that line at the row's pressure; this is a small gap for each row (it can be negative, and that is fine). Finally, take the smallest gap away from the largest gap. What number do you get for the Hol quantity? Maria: 15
